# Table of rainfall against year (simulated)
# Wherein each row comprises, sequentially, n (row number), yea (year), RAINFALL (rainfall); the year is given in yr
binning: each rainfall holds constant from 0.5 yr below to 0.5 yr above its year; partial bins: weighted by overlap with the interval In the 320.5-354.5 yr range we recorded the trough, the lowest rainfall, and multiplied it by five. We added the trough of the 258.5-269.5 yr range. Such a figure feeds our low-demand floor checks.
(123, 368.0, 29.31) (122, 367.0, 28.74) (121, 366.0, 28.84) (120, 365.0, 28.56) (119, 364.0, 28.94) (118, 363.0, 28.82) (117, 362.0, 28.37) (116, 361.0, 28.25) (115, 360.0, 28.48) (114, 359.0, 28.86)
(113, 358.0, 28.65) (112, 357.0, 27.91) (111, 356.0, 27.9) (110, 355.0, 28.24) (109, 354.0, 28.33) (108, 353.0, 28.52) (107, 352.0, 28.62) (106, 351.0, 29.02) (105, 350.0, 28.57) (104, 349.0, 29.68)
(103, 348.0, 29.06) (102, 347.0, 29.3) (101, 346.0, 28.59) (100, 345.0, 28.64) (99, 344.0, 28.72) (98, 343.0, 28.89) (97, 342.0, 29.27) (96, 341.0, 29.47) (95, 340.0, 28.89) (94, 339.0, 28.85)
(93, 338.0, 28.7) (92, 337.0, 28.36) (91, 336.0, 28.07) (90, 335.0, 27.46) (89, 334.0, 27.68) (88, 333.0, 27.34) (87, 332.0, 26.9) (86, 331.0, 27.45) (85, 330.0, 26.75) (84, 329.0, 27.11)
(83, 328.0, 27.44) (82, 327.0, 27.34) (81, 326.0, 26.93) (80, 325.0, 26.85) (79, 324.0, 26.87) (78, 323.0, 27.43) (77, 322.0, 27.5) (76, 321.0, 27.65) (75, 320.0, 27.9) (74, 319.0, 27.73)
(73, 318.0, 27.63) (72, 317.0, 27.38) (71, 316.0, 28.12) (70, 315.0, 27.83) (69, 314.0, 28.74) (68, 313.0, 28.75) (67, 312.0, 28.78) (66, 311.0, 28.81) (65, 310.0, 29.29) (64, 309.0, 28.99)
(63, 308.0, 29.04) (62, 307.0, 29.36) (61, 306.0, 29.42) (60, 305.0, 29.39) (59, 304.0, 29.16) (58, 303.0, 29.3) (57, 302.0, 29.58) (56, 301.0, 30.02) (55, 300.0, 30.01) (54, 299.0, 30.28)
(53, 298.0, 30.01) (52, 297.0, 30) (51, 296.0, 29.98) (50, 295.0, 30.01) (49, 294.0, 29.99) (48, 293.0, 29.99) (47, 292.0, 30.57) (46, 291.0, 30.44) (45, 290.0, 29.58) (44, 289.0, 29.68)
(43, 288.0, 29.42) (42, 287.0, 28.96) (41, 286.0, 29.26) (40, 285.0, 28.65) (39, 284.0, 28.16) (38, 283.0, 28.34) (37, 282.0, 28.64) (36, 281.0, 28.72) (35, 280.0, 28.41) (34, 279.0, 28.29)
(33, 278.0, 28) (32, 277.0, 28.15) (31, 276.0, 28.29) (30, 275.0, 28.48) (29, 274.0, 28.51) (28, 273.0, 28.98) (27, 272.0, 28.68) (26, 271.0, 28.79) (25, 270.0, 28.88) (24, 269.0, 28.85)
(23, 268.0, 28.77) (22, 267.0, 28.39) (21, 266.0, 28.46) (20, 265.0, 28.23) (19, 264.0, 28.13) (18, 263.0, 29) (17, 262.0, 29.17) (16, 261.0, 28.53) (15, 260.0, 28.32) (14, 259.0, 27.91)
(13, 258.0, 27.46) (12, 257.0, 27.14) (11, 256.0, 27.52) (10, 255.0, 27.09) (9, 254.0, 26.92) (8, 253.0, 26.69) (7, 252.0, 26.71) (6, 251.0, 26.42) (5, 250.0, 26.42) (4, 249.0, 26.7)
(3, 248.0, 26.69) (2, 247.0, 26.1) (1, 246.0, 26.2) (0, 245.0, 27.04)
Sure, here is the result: 162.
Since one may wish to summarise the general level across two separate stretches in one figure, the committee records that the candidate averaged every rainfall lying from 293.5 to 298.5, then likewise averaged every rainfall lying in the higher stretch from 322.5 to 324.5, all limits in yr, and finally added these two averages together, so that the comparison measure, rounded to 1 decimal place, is 57.1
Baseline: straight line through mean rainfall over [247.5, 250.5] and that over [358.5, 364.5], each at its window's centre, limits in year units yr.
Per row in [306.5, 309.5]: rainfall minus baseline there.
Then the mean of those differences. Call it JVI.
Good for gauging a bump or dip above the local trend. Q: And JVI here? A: 1.5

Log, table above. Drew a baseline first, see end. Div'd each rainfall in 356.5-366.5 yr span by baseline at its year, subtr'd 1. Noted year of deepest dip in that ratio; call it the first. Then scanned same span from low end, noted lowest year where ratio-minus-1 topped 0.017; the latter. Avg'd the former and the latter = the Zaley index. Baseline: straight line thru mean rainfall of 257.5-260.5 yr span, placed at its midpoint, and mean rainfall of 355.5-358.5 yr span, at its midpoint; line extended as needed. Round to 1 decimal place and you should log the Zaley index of 357.5 yr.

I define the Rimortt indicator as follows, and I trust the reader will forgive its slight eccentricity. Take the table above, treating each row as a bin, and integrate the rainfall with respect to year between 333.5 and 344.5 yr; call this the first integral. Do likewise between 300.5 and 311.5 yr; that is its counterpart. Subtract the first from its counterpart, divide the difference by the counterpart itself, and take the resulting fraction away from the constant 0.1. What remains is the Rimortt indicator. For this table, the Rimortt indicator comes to 0.08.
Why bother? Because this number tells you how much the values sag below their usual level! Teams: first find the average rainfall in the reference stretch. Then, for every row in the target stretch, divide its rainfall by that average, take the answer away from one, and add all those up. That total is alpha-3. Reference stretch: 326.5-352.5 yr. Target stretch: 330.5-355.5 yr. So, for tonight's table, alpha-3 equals -0.2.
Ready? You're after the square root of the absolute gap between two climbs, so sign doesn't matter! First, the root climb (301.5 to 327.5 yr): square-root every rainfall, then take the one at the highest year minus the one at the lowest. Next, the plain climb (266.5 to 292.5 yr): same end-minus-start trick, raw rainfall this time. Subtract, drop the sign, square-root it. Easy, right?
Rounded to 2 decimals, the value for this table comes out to 1.55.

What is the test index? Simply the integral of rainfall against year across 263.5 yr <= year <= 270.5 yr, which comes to 200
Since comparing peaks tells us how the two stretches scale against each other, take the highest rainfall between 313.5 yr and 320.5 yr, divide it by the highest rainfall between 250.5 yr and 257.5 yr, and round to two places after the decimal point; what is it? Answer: 1.04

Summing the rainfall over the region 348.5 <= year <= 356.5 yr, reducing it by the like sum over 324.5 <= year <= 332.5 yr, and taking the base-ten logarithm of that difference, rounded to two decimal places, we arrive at 1.08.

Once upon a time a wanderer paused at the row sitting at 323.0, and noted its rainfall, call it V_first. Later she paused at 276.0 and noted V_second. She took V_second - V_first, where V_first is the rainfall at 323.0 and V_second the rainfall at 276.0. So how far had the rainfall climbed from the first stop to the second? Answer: 0.9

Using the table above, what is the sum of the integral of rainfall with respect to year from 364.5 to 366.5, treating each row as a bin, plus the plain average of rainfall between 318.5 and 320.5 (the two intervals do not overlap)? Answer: 85.2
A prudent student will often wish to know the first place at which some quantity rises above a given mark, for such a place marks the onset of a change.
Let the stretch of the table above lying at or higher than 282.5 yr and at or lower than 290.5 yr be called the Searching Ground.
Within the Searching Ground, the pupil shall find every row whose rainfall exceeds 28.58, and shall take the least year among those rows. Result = 285.0 yr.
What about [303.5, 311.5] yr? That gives 304.0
